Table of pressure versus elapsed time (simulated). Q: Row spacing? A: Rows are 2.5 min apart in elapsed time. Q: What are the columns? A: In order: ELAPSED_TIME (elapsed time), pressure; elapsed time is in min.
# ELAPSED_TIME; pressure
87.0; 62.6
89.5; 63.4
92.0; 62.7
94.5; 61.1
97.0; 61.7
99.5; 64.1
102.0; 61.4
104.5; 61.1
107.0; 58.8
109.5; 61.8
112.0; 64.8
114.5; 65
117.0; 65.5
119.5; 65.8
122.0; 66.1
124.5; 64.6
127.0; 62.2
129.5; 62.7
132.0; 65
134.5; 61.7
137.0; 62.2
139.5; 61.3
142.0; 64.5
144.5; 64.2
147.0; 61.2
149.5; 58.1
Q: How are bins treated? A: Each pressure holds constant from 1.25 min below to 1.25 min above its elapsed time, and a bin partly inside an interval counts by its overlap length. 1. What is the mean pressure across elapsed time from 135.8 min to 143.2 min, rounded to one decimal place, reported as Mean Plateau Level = 62.7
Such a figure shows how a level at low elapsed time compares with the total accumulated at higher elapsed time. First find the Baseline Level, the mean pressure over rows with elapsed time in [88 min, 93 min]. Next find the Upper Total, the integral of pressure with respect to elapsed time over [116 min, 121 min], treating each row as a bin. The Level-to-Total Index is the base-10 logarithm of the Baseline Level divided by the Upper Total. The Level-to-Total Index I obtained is -0.717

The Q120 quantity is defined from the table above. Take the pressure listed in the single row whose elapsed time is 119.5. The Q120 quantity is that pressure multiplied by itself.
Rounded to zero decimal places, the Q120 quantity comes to 4330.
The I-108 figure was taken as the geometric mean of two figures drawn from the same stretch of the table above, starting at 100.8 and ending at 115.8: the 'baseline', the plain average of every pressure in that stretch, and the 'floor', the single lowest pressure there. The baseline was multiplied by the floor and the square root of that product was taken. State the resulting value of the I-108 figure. 60.5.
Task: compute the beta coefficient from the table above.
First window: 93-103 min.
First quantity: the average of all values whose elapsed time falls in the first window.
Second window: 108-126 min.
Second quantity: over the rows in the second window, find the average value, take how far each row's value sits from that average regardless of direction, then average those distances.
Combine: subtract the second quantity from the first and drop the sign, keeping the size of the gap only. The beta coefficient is 61.2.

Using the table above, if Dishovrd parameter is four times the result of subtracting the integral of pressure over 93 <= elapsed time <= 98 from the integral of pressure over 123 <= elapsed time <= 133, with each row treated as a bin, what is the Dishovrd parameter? 1317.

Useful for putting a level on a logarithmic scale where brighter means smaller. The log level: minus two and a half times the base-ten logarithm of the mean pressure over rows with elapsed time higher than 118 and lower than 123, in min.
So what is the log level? -4.55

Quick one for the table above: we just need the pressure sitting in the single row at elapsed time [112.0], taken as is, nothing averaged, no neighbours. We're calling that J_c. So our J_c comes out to 64.8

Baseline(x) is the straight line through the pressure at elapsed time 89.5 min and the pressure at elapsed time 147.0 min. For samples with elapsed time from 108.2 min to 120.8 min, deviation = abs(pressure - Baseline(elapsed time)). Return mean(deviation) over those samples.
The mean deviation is 2.5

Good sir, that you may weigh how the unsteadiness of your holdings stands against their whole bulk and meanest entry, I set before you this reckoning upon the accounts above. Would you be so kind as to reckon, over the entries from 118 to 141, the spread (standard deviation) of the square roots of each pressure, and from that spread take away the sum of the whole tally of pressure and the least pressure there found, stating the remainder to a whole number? -633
